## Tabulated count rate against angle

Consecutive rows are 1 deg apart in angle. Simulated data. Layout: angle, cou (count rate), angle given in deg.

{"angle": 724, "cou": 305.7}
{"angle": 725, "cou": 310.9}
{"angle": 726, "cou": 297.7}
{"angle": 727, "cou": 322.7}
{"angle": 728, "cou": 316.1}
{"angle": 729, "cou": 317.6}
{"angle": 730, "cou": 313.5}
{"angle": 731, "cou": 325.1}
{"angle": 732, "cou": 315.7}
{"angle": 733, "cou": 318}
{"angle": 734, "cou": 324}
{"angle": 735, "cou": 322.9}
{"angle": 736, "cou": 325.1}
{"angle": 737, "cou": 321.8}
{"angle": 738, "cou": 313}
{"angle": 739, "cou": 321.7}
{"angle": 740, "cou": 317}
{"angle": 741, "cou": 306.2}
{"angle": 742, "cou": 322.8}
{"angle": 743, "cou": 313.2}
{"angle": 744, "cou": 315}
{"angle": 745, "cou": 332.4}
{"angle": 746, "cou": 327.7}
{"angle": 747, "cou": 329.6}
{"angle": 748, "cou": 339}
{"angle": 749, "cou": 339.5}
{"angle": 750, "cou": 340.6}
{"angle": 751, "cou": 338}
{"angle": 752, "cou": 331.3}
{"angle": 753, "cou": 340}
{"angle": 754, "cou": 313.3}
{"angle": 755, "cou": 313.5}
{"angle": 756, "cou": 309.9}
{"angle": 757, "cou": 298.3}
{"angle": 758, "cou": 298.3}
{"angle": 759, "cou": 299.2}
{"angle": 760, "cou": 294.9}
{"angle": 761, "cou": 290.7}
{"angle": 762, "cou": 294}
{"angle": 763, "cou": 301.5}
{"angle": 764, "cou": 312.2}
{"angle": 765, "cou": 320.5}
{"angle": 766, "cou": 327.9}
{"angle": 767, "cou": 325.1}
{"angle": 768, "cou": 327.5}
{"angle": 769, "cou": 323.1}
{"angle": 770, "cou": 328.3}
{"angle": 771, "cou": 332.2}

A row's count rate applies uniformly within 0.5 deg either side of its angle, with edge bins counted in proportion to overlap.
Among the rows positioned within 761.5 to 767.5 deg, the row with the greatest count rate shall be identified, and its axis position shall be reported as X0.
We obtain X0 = 766 deg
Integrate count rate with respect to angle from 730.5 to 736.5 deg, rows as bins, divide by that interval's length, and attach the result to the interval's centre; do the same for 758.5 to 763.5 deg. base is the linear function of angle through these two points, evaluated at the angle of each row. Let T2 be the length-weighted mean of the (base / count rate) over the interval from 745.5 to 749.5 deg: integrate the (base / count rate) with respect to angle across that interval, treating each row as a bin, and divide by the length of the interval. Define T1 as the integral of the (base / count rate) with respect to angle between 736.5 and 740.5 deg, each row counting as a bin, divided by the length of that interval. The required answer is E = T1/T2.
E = 1.08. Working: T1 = 1.00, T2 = 0.92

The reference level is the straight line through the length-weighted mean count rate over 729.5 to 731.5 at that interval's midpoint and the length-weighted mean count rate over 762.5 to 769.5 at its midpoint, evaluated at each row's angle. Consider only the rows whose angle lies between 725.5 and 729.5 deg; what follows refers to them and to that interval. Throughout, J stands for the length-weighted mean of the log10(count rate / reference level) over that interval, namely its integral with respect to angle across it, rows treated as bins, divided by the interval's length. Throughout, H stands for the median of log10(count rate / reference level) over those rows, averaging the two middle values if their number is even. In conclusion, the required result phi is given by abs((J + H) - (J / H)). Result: 2.45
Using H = -0.003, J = -0.008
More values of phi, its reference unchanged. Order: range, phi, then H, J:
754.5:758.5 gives 0.98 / -0.022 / -0.020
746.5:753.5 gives 0.84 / 0.026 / 0.023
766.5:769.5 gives 1.01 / 0.007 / 0.007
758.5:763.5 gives 1.02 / -0.035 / -0.033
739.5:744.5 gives 1.05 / -0.006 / -0.006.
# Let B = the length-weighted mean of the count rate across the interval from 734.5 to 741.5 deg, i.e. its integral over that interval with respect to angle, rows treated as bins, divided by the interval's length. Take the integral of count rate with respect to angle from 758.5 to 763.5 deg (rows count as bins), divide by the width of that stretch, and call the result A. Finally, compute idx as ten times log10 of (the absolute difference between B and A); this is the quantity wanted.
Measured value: 13.5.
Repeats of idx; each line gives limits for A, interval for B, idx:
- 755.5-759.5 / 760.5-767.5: 9.5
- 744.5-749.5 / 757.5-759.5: 15.4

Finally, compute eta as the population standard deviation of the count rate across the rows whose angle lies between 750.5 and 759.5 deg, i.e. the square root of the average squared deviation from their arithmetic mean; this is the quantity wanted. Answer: 15.8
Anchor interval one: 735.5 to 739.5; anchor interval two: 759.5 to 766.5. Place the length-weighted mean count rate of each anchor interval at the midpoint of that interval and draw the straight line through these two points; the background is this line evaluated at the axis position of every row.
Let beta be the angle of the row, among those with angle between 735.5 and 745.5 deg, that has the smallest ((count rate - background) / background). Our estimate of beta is 741 deg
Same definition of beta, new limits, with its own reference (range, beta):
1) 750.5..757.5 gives 757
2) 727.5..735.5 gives 730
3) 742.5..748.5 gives 743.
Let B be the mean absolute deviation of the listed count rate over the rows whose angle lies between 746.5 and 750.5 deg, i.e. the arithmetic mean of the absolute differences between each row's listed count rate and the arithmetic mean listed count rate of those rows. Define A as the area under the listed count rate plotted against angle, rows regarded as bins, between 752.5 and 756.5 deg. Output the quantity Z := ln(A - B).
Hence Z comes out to 7.15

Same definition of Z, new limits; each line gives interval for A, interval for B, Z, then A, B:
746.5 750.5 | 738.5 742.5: 7.20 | 1349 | 5.4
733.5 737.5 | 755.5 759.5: 7.16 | 1294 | 4.2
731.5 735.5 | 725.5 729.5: 7.15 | 1281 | 7.9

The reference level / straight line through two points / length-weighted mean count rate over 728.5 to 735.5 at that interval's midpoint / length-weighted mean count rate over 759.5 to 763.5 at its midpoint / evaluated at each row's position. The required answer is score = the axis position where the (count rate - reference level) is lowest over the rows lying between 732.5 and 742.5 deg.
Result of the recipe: 741 deg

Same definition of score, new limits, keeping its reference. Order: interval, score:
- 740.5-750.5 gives 741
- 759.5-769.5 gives 761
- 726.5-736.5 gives 730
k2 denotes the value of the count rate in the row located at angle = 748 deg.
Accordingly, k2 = 339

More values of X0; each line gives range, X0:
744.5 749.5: 749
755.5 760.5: 756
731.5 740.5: 736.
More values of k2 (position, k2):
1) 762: 294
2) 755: 313.5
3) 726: 297.7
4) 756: 309.9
